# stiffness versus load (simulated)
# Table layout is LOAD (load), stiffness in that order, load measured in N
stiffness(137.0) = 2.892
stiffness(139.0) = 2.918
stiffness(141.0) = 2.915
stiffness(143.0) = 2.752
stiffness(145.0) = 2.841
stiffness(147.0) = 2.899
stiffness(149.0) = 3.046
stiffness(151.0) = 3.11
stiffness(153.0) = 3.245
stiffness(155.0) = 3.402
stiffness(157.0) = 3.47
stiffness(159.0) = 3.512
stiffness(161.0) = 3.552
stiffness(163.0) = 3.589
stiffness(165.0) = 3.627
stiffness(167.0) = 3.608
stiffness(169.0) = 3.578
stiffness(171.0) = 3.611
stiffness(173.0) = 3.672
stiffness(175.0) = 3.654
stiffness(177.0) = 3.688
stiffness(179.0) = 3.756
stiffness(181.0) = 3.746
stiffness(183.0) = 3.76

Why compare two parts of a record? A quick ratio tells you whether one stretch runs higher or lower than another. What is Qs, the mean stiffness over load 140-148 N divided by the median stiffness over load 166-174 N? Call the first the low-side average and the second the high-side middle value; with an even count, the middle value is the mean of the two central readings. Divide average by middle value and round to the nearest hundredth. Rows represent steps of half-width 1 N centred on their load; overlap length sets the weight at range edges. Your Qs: 0.79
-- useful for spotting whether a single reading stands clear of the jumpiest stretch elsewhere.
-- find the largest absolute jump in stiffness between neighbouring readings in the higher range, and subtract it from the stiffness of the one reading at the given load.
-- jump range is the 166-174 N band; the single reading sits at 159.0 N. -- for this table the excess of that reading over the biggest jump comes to 3.5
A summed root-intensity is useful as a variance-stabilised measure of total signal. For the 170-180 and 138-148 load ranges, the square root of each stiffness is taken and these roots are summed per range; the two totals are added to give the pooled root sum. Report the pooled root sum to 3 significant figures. 18.0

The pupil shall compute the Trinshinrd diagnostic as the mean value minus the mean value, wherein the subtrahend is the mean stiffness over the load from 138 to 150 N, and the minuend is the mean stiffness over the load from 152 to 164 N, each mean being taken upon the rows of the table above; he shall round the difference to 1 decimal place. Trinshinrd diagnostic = 0.6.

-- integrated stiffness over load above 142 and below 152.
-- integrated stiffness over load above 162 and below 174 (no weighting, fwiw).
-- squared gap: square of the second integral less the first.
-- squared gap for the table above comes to 198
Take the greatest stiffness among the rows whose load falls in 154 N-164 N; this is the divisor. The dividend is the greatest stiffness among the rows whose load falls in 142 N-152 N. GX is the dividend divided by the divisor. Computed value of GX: 0.87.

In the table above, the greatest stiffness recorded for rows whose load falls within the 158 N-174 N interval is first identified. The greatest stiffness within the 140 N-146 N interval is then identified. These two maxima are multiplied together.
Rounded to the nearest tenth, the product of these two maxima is 10.7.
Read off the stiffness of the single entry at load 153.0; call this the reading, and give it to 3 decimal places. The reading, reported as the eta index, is 3.245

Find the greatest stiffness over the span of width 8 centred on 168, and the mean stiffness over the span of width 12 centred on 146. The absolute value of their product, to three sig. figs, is 10.6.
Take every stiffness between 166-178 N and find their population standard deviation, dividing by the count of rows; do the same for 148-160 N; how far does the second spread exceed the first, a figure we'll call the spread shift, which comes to 0.14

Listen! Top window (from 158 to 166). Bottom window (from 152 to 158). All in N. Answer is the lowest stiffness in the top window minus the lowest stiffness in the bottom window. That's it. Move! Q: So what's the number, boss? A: 0.3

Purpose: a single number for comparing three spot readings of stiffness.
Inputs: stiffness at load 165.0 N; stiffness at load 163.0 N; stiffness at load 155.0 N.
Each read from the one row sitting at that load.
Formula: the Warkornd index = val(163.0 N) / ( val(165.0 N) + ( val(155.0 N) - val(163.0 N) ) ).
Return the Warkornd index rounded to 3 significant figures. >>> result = 1.04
